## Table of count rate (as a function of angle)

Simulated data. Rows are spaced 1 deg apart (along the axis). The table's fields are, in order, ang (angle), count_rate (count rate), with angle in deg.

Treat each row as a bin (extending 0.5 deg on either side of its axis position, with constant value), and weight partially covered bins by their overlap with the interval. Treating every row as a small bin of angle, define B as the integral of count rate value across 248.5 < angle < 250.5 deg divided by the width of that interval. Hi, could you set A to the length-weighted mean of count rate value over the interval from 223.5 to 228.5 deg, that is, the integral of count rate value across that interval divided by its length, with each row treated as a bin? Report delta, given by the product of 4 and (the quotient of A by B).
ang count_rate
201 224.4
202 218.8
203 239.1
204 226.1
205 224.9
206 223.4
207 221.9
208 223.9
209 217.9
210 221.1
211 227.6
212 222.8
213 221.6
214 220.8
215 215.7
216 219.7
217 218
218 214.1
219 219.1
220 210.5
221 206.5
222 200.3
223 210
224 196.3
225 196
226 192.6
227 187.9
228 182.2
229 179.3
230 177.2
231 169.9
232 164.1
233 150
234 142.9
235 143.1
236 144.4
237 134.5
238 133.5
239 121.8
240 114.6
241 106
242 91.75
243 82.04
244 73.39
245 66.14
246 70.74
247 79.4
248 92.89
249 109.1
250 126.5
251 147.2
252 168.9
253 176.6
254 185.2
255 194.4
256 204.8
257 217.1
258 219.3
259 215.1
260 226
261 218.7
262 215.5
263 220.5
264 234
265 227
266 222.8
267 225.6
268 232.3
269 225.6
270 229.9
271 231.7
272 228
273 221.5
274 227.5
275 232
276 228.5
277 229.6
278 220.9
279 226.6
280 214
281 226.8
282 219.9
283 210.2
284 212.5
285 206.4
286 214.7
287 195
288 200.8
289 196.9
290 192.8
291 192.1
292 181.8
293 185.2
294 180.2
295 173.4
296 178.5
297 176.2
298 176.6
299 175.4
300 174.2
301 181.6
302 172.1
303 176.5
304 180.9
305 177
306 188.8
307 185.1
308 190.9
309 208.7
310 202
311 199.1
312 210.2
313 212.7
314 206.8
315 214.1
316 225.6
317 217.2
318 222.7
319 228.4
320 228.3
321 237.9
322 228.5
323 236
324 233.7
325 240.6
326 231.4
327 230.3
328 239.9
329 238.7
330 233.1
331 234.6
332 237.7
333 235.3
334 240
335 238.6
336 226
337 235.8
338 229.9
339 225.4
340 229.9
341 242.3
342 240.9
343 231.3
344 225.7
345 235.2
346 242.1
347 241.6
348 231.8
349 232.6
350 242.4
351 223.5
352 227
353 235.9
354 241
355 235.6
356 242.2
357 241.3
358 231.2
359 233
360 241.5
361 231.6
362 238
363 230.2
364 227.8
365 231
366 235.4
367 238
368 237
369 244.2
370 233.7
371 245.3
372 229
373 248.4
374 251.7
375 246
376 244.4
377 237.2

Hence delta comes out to 6.5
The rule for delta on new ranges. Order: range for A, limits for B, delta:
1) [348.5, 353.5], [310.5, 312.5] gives 4.5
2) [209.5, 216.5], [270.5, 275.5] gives 3.9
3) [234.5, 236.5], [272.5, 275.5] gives 2.5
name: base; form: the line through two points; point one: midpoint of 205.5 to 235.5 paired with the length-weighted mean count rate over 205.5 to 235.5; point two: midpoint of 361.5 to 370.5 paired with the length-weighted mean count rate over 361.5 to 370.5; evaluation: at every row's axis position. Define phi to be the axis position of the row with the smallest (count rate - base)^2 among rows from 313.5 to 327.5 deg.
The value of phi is 318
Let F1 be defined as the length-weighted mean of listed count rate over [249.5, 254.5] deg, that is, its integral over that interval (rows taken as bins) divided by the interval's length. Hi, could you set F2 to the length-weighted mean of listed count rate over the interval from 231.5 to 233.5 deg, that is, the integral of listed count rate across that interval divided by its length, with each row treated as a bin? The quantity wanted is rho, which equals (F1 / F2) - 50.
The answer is -49.0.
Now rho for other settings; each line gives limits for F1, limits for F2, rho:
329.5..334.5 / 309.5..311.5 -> -48.8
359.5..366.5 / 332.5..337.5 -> -49.0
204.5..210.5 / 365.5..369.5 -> -49.1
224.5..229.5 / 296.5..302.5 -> -48.9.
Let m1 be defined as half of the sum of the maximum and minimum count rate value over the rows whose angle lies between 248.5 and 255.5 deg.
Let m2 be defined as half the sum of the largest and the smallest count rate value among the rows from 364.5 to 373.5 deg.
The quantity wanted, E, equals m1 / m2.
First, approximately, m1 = 152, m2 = 239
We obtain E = 0.64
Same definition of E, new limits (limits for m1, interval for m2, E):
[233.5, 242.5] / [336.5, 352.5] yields 0.51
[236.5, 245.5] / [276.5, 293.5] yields 0.49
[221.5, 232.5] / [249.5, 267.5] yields 1.04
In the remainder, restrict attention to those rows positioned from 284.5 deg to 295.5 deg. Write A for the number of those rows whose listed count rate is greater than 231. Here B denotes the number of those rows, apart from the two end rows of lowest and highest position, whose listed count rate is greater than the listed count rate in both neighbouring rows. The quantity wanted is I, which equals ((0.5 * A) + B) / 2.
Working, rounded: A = 0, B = 3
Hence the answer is 1.5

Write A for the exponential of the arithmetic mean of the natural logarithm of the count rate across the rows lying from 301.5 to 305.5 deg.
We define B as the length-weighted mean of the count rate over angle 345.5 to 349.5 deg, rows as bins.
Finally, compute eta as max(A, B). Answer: 237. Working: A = 177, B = 237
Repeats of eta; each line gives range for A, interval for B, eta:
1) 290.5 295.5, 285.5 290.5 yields 200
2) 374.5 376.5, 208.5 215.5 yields 245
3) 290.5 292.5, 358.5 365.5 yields 233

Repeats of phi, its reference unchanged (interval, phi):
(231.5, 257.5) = 256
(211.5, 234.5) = 222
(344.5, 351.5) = 348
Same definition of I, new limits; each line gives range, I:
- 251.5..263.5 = 1.0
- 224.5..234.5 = 0.0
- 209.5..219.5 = 1.0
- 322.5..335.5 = 5.0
